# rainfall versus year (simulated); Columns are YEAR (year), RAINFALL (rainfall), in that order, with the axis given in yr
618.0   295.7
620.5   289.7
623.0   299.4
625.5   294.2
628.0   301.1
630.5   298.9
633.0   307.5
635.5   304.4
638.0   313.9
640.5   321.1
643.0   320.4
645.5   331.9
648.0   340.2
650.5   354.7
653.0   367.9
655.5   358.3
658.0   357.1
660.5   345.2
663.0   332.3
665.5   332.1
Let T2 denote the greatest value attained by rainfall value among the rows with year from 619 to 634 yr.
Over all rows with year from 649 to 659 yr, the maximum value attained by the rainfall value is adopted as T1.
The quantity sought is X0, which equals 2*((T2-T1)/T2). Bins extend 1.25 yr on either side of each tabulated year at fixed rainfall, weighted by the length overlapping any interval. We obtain -0.4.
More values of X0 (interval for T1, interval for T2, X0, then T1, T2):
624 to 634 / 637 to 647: 0.1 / 307.5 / 331.9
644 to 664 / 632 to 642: -0.3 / 367.9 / 321.1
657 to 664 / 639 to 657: 0.1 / 357.1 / 367.9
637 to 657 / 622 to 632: -0.4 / 367.9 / 301.1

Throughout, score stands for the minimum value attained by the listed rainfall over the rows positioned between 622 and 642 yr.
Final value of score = 294.2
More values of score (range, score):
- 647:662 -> 340.2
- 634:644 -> 304.4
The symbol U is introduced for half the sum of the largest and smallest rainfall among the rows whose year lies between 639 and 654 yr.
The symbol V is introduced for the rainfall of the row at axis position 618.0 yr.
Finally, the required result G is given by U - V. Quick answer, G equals 48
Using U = 344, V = 295.7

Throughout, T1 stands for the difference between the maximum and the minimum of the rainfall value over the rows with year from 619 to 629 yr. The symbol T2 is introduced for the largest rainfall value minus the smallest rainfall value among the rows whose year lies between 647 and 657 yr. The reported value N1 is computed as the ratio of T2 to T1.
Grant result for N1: 2.4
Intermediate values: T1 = 11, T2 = 28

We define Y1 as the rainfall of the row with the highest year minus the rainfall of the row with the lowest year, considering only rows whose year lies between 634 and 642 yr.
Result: 17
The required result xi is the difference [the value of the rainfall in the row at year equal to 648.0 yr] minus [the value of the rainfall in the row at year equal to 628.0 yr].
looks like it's 39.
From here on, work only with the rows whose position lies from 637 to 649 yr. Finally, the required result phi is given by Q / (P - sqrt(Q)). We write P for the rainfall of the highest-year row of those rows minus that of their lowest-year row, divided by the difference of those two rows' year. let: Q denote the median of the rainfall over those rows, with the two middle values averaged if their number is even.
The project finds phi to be -21.0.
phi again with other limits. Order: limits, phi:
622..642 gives -18.7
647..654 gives -26.7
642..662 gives -20.2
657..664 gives -14.7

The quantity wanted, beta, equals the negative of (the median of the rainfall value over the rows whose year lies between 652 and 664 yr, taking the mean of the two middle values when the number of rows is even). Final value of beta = -357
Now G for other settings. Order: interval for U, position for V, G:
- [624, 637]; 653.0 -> -67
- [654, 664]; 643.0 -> 25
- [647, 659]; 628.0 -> 53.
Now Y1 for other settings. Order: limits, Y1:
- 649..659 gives 2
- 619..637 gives 15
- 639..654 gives 47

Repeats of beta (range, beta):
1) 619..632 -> -299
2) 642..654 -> -340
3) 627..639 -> -304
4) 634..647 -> -320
